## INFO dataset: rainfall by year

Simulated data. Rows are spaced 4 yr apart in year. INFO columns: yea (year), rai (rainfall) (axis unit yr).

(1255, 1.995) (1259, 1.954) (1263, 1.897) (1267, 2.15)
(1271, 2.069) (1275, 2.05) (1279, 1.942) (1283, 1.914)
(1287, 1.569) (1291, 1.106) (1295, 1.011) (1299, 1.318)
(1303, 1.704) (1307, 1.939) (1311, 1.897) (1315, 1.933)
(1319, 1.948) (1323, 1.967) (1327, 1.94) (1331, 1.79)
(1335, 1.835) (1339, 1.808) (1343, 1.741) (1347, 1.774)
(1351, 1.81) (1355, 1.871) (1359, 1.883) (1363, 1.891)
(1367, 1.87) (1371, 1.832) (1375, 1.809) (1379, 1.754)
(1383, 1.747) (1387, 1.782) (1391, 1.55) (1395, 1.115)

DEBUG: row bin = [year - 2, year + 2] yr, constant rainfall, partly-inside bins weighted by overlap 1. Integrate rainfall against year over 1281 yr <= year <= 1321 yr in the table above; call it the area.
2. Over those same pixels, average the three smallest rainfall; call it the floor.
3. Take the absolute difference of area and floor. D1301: 64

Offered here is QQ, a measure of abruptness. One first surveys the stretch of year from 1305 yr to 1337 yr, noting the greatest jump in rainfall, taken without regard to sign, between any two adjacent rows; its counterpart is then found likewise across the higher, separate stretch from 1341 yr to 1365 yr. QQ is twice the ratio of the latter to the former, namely 0.81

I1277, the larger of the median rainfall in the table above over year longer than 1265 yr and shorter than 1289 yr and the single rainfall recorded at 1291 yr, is 2.00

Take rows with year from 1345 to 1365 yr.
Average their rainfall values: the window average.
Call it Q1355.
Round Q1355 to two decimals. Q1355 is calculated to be 1.85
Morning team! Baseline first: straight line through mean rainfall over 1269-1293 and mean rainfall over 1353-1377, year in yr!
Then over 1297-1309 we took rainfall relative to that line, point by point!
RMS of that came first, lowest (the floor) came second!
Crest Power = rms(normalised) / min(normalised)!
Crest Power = 1.27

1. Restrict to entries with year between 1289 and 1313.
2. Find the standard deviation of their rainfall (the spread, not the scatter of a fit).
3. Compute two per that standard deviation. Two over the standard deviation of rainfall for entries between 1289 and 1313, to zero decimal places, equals 5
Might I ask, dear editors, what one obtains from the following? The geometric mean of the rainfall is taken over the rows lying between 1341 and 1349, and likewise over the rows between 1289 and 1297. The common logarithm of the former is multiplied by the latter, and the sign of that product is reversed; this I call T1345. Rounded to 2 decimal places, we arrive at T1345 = -0.26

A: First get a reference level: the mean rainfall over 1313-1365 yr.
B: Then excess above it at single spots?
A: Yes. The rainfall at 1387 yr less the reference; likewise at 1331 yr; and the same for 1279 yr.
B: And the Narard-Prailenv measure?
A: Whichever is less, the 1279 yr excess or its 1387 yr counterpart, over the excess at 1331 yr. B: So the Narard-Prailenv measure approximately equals 1.1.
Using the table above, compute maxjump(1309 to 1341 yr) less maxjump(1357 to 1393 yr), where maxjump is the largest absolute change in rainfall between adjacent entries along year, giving -0.08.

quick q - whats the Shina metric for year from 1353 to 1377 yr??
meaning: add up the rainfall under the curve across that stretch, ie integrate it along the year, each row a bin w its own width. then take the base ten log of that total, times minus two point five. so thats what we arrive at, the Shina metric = -4.12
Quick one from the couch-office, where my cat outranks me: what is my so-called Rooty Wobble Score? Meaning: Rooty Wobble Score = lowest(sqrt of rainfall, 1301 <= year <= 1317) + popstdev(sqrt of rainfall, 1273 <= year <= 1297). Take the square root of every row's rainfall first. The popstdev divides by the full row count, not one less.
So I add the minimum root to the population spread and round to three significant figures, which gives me 1.47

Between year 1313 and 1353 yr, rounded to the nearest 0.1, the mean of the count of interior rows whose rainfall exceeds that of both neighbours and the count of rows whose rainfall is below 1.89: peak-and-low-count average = 4.0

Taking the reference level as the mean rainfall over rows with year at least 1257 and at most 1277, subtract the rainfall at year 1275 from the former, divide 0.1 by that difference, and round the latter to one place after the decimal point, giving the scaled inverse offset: -3.8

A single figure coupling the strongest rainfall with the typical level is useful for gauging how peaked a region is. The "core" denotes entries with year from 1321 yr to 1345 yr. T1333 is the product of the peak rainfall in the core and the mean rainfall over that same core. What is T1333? 3.6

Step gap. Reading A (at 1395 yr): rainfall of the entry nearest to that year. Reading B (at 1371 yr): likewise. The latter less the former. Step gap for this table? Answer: 0.72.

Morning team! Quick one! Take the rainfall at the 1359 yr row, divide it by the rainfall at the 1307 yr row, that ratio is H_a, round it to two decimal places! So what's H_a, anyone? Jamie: 0.97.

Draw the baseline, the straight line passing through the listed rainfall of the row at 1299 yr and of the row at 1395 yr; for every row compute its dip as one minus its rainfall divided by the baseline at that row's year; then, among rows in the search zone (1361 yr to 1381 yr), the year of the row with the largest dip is 1379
